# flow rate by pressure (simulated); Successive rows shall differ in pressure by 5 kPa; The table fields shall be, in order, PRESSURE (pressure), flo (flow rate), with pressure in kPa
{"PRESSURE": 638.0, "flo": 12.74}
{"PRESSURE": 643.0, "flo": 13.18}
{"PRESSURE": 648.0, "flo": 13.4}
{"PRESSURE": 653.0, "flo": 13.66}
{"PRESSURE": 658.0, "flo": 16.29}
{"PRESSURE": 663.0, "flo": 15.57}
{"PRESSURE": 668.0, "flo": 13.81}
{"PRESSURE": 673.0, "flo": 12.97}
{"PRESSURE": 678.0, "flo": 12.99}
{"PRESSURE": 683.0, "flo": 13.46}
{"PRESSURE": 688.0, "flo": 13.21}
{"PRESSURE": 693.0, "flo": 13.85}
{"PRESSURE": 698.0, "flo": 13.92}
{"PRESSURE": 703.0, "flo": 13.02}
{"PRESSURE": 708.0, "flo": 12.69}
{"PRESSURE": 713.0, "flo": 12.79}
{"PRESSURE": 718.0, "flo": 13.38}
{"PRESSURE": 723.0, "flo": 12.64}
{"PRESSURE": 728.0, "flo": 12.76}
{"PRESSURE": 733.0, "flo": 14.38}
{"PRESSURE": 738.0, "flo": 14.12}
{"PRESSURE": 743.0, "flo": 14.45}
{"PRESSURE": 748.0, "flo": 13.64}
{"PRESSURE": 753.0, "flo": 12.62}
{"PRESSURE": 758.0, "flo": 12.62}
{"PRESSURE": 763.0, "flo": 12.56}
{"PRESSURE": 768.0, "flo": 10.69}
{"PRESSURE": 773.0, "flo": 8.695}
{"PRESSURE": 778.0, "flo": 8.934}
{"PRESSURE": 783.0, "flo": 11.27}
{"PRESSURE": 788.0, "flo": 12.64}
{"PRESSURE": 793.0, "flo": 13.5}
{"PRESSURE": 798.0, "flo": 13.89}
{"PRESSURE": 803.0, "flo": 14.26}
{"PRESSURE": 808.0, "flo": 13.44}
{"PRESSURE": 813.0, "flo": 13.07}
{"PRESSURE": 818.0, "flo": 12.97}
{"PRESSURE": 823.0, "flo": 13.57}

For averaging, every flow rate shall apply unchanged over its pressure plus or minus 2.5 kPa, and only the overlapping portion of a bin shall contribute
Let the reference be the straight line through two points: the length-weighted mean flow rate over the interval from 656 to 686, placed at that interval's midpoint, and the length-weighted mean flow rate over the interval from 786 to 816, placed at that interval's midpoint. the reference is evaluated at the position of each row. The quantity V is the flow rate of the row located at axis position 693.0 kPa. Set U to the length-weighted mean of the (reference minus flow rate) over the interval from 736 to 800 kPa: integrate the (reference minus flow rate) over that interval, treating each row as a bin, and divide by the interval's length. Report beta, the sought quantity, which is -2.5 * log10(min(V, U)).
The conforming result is -0.36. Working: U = 1.39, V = 13.85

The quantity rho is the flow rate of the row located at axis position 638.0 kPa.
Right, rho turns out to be 12.74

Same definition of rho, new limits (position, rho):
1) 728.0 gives 12.76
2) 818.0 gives 12.97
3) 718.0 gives 13.38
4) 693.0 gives 13.85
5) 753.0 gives 12.62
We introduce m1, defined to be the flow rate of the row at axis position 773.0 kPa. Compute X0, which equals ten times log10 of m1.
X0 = 9.39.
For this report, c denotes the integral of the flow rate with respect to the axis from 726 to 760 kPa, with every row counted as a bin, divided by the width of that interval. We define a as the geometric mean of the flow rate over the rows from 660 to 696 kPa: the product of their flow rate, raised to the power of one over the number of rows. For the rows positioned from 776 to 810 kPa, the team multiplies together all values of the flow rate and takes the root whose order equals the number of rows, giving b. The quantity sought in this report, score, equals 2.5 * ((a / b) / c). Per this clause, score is 0.20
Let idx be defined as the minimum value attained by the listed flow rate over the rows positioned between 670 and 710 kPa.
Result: 12.69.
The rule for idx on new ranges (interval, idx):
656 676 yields 12.97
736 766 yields 12.56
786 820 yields 12.64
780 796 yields 11.27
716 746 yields 12.64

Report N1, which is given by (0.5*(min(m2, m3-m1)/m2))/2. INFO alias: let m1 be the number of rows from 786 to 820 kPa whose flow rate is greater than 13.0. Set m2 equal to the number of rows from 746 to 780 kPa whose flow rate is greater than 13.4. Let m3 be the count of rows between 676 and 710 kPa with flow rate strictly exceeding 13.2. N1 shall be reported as -0.25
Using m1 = 5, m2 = 1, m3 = 4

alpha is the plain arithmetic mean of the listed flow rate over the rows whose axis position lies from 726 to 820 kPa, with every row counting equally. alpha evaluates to 12.7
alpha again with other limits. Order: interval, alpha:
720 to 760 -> 13.4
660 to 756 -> 13.5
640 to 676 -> 14.1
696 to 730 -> 13.0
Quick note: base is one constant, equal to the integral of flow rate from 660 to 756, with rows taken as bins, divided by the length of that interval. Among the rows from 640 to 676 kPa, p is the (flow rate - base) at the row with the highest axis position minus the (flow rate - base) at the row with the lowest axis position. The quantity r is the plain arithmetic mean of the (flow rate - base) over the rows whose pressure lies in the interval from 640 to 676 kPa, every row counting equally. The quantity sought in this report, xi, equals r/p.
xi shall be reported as -3.0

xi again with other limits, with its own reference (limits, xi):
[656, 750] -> -0.1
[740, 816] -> 0.8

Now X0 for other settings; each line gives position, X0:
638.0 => 11.05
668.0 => 11.40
